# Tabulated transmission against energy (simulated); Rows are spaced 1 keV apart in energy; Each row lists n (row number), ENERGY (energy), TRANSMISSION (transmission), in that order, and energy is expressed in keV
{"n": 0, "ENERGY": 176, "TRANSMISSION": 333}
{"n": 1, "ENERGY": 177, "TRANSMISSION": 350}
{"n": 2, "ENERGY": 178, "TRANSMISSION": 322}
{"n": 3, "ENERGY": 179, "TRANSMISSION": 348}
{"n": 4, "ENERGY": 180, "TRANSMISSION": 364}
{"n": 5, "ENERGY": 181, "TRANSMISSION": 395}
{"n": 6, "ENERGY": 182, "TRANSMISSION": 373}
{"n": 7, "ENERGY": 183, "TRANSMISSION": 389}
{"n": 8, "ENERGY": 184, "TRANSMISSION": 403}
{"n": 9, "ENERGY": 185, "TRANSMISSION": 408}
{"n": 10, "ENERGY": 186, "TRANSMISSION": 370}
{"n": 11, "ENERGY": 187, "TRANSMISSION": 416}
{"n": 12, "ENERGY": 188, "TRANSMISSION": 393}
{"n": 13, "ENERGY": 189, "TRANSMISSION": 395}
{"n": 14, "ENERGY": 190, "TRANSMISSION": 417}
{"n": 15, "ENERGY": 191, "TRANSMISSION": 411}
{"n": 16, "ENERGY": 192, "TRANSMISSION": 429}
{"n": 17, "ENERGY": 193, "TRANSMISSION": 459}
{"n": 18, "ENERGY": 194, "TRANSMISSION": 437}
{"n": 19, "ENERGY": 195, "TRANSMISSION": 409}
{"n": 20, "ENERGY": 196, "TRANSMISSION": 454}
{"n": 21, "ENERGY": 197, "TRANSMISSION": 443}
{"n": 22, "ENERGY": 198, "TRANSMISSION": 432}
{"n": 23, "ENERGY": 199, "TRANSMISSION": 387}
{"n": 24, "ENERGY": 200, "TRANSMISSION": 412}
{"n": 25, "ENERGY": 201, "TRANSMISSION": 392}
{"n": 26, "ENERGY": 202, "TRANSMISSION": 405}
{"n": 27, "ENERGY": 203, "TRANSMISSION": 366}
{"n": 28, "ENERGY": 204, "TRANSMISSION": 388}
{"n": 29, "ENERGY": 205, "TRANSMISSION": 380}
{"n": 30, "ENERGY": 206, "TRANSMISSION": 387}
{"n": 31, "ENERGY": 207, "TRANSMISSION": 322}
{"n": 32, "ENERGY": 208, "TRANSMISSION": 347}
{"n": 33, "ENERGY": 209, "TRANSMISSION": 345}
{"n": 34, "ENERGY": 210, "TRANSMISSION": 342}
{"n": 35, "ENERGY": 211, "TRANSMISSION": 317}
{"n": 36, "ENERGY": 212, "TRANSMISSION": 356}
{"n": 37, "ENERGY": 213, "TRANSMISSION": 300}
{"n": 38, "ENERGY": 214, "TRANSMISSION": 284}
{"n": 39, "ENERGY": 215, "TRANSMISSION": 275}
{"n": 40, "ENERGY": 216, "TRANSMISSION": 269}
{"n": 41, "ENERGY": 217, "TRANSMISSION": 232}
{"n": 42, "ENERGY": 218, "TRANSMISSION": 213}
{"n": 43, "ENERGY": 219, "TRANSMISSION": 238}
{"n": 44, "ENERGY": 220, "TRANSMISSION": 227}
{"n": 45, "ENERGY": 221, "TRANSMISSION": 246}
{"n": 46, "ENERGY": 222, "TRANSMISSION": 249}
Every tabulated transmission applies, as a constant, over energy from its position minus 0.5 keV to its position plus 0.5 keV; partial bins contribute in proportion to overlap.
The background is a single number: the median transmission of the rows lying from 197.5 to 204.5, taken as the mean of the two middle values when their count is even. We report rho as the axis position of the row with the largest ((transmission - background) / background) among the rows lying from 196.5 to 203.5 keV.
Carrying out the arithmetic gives 197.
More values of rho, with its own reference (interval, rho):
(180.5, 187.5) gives 187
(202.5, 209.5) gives 204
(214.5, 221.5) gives 215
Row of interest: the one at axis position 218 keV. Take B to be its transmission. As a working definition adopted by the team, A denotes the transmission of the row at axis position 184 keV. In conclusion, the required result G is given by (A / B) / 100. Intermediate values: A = 403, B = 213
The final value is 0.0189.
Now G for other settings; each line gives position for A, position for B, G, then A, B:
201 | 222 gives 0.0157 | 392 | 249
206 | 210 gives 0.0113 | 387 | 342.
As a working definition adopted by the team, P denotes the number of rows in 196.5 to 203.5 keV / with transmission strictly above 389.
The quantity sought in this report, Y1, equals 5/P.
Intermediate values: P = 5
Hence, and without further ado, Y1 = 1.0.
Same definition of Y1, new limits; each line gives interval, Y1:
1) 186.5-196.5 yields 0.5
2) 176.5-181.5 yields 5.0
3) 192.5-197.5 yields 1.0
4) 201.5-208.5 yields 5.0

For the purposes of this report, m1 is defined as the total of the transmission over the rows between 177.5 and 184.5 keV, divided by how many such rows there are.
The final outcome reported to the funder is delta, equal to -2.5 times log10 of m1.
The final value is -6.42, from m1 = 371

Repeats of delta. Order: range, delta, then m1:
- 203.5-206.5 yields -6.46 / 385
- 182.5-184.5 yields -6.49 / 396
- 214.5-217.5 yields -6.03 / 259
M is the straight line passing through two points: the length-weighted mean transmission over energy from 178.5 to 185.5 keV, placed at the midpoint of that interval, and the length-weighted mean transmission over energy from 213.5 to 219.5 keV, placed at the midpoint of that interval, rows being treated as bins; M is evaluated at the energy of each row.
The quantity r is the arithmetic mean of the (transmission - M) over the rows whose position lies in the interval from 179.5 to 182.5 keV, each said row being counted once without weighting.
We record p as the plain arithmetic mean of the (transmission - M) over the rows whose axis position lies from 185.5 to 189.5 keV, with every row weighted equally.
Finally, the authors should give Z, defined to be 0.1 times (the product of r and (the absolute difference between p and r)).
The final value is -38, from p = 32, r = -9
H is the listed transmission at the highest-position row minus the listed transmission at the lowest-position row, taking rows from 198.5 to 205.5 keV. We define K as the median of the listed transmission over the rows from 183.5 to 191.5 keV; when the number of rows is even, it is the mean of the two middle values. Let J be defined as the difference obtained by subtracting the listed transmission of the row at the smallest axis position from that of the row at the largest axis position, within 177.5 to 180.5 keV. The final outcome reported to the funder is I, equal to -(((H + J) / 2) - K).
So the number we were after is 388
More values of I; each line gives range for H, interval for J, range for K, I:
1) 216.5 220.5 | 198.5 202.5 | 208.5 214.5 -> 323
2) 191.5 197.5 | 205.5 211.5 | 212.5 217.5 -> 303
